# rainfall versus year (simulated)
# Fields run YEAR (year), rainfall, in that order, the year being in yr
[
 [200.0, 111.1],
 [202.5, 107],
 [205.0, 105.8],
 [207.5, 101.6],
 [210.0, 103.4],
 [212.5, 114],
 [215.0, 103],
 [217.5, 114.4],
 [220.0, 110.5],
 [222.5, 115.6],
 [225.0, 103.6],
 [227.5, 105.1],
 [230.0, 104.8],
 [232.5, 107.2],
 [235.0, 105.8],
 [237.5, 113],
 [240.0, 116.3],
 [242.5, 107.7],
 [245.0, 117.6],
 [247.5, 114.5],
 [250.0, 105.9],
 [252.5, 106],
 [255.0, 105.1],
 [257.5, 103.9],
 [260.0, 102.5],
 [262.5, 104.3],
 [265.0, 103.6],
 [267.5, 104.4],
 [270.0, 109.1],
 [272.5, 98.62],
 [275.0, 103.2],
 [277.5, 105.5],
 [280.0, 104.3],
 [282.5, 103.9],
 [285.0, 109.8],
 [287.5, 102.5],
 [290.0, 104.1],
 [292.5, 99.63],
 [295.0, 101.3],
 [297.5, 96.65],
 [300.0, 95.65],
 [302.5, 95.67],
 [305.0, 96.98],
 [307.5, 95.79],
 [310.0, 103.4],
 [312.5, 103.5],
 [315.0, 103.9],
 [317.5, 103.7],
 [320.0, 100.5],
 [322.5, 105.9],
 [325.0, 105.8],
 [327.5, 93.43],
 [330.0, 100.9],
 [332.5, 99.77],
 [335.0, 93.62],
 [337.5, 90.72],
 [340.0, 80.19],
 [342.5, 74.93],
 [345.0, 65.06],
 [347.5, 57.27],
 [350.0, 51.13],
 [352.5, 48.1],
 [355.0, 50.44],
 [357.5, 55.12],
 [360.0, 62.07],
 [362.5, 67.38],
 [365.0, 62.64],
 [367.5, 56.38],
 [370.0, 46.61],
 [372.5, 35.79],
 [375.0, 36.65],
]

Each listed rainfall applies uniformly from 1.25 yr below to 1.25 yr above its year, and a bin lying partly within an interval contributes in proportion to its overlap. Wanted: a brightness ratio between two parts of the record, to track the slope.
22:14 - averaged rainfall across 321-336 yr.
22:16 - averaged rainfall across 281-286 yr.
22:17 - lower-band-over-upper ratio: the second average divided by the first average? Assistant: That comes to 1.07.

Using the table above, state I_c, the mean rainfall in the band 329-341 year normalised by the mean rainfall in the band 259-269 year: 0.897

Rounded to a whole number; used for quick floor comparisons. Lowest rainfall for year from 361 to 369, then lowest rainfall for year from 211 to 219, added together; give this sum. 159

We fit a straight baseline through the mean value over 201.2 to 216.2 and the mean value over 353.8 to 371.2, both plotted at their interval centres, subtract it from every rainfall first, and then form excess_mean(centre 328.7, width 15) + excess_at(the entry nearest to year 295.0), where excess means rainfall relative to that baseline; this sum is 55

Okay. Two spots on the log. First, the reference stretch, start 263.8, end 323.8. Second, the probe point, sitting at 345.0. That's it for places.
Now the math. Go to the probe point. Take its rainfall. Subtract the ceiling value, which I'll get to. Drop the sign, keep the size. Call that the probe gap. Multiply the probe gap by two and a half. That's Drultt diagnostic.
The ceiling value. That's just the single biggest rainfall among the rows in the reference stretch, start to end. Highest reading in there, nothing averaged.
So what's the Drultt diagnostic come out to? 112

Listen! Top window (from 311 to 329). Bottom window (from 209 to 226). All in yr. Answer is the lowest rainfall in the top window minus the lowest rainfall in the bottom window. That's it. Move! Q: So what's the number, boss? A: -10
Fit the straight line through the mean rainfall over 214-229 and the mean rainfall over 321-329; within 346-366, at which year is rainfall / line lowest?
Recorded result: 352.5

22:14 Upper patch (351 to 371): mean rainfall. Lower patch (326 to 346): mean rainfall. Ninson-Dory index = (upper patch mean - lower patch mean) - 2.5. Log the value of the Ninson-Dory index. -34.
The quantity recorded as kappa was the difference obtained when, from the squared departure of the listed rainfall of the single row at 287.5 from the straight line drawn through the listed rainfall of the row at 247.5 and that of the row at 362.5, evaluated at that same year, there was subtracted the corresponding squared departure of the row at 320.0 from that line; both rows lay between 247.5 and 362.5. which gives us -227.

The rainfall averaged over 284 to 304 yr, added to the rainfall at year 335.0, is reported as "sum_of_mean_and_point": 194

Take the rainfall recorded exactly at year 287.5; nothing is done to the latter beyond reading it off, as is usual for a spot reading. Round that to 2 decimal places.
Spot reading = 102.50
